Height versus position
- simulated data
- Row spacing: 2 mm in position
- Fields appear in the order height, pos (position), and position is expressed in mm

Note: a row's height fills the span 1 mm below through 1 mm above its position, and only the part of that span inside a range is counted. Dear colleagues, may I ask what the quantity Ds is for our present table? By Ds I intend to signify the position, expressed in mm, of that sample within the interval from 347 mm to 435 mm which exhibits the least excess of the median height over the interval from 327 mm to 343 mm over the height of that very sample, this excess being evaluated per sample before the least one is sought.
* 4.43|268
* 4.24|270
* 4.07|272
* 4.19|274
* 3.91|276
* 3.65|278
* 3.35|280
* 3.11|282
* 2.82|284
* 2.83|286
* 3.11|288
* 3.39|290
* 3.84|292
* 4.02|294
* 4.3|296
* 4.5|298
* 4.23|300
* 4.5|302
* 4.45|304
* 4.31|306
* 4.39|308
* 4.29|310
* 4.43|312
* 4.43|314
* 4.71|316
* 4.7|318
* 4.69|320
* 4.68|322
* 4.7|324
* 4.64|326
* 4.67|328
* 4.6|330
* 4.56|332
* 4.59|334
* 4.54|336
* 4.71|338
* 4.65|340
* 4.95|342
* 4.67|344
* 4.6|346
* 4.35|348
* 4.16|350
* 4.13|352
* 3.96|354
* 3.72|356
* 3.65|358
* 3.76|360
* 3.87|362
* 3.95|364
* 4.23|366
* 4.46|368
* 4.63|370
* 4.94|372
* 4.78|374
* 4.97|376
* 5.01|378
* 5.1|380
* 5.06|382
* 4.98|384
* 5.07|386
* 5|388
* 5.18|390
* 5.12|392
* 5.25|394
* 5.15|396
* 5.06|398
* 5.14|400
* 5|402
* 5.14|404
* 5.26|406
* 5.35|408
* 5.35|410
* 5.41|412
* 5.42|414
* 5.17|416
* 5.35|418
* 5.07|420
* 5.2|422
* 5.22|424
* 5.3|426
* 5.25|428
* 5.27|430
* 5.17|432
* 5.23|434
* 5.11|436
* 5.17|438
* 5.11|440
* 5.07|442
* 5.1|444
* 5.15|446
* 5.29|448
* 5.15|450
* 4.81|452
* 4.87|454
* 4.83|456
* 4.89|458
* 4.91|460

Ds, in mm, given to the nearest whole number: 414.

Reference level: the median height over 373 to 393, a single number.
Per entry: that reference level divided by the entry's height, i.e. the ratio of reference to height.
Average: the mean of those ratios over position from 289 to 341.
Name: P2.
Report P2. 1.14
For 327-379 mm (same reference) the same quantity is 1.15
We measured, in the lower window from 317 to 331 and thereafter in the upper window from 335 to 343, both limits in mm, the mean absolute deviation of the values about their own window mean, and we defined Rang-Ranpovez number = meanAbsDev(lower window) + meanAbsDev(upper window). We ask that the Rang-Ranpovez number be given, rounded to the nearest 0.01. 0.15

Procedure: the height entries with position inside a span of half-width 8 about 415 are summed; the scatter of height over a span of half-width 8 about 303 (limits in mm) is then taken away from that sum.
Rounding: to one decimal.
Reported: 42.2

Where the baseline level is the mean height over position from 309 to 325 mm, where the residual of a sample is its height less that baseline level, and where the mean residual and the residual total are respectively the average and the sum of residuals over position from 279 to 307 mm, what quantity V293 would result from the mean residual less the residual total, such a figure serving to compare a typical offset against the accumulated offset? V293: 11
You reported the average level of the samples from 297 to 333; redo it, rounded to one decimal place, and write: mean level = 4.5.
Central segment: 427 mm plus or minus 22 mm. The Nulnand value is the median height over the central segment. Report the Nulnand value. 5.2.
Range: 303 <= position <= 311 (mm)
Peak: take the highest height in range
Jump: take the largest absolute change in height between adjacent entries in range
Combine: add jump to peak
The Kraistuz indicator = 4.59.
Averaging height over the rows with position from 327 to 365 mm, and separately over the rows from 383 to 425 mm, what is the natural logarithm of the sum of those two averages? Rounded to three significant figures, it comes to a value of 2.25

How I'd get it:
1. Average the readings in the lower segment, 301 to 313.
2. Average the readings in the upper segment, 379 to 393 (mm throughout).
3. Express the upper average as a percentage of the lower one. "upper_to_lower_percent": 115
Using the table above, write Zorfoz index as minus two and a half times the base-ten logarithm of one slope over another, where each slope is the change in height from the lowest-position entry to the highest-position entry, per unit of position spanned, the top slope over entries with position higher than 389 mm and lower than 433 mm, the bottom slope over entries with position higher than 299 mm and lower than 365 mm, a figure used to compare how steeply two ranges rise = 3.2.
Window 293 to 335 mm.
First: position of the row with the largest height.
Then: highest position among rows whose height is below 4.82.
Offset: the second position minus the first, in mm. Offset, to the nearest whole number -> 18 mm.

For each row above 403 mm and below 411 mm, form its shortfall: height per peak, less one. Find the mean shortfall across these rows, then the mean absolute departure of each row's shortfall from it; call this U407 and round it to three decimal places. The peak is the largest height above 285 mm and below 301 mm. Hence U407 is 0.017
